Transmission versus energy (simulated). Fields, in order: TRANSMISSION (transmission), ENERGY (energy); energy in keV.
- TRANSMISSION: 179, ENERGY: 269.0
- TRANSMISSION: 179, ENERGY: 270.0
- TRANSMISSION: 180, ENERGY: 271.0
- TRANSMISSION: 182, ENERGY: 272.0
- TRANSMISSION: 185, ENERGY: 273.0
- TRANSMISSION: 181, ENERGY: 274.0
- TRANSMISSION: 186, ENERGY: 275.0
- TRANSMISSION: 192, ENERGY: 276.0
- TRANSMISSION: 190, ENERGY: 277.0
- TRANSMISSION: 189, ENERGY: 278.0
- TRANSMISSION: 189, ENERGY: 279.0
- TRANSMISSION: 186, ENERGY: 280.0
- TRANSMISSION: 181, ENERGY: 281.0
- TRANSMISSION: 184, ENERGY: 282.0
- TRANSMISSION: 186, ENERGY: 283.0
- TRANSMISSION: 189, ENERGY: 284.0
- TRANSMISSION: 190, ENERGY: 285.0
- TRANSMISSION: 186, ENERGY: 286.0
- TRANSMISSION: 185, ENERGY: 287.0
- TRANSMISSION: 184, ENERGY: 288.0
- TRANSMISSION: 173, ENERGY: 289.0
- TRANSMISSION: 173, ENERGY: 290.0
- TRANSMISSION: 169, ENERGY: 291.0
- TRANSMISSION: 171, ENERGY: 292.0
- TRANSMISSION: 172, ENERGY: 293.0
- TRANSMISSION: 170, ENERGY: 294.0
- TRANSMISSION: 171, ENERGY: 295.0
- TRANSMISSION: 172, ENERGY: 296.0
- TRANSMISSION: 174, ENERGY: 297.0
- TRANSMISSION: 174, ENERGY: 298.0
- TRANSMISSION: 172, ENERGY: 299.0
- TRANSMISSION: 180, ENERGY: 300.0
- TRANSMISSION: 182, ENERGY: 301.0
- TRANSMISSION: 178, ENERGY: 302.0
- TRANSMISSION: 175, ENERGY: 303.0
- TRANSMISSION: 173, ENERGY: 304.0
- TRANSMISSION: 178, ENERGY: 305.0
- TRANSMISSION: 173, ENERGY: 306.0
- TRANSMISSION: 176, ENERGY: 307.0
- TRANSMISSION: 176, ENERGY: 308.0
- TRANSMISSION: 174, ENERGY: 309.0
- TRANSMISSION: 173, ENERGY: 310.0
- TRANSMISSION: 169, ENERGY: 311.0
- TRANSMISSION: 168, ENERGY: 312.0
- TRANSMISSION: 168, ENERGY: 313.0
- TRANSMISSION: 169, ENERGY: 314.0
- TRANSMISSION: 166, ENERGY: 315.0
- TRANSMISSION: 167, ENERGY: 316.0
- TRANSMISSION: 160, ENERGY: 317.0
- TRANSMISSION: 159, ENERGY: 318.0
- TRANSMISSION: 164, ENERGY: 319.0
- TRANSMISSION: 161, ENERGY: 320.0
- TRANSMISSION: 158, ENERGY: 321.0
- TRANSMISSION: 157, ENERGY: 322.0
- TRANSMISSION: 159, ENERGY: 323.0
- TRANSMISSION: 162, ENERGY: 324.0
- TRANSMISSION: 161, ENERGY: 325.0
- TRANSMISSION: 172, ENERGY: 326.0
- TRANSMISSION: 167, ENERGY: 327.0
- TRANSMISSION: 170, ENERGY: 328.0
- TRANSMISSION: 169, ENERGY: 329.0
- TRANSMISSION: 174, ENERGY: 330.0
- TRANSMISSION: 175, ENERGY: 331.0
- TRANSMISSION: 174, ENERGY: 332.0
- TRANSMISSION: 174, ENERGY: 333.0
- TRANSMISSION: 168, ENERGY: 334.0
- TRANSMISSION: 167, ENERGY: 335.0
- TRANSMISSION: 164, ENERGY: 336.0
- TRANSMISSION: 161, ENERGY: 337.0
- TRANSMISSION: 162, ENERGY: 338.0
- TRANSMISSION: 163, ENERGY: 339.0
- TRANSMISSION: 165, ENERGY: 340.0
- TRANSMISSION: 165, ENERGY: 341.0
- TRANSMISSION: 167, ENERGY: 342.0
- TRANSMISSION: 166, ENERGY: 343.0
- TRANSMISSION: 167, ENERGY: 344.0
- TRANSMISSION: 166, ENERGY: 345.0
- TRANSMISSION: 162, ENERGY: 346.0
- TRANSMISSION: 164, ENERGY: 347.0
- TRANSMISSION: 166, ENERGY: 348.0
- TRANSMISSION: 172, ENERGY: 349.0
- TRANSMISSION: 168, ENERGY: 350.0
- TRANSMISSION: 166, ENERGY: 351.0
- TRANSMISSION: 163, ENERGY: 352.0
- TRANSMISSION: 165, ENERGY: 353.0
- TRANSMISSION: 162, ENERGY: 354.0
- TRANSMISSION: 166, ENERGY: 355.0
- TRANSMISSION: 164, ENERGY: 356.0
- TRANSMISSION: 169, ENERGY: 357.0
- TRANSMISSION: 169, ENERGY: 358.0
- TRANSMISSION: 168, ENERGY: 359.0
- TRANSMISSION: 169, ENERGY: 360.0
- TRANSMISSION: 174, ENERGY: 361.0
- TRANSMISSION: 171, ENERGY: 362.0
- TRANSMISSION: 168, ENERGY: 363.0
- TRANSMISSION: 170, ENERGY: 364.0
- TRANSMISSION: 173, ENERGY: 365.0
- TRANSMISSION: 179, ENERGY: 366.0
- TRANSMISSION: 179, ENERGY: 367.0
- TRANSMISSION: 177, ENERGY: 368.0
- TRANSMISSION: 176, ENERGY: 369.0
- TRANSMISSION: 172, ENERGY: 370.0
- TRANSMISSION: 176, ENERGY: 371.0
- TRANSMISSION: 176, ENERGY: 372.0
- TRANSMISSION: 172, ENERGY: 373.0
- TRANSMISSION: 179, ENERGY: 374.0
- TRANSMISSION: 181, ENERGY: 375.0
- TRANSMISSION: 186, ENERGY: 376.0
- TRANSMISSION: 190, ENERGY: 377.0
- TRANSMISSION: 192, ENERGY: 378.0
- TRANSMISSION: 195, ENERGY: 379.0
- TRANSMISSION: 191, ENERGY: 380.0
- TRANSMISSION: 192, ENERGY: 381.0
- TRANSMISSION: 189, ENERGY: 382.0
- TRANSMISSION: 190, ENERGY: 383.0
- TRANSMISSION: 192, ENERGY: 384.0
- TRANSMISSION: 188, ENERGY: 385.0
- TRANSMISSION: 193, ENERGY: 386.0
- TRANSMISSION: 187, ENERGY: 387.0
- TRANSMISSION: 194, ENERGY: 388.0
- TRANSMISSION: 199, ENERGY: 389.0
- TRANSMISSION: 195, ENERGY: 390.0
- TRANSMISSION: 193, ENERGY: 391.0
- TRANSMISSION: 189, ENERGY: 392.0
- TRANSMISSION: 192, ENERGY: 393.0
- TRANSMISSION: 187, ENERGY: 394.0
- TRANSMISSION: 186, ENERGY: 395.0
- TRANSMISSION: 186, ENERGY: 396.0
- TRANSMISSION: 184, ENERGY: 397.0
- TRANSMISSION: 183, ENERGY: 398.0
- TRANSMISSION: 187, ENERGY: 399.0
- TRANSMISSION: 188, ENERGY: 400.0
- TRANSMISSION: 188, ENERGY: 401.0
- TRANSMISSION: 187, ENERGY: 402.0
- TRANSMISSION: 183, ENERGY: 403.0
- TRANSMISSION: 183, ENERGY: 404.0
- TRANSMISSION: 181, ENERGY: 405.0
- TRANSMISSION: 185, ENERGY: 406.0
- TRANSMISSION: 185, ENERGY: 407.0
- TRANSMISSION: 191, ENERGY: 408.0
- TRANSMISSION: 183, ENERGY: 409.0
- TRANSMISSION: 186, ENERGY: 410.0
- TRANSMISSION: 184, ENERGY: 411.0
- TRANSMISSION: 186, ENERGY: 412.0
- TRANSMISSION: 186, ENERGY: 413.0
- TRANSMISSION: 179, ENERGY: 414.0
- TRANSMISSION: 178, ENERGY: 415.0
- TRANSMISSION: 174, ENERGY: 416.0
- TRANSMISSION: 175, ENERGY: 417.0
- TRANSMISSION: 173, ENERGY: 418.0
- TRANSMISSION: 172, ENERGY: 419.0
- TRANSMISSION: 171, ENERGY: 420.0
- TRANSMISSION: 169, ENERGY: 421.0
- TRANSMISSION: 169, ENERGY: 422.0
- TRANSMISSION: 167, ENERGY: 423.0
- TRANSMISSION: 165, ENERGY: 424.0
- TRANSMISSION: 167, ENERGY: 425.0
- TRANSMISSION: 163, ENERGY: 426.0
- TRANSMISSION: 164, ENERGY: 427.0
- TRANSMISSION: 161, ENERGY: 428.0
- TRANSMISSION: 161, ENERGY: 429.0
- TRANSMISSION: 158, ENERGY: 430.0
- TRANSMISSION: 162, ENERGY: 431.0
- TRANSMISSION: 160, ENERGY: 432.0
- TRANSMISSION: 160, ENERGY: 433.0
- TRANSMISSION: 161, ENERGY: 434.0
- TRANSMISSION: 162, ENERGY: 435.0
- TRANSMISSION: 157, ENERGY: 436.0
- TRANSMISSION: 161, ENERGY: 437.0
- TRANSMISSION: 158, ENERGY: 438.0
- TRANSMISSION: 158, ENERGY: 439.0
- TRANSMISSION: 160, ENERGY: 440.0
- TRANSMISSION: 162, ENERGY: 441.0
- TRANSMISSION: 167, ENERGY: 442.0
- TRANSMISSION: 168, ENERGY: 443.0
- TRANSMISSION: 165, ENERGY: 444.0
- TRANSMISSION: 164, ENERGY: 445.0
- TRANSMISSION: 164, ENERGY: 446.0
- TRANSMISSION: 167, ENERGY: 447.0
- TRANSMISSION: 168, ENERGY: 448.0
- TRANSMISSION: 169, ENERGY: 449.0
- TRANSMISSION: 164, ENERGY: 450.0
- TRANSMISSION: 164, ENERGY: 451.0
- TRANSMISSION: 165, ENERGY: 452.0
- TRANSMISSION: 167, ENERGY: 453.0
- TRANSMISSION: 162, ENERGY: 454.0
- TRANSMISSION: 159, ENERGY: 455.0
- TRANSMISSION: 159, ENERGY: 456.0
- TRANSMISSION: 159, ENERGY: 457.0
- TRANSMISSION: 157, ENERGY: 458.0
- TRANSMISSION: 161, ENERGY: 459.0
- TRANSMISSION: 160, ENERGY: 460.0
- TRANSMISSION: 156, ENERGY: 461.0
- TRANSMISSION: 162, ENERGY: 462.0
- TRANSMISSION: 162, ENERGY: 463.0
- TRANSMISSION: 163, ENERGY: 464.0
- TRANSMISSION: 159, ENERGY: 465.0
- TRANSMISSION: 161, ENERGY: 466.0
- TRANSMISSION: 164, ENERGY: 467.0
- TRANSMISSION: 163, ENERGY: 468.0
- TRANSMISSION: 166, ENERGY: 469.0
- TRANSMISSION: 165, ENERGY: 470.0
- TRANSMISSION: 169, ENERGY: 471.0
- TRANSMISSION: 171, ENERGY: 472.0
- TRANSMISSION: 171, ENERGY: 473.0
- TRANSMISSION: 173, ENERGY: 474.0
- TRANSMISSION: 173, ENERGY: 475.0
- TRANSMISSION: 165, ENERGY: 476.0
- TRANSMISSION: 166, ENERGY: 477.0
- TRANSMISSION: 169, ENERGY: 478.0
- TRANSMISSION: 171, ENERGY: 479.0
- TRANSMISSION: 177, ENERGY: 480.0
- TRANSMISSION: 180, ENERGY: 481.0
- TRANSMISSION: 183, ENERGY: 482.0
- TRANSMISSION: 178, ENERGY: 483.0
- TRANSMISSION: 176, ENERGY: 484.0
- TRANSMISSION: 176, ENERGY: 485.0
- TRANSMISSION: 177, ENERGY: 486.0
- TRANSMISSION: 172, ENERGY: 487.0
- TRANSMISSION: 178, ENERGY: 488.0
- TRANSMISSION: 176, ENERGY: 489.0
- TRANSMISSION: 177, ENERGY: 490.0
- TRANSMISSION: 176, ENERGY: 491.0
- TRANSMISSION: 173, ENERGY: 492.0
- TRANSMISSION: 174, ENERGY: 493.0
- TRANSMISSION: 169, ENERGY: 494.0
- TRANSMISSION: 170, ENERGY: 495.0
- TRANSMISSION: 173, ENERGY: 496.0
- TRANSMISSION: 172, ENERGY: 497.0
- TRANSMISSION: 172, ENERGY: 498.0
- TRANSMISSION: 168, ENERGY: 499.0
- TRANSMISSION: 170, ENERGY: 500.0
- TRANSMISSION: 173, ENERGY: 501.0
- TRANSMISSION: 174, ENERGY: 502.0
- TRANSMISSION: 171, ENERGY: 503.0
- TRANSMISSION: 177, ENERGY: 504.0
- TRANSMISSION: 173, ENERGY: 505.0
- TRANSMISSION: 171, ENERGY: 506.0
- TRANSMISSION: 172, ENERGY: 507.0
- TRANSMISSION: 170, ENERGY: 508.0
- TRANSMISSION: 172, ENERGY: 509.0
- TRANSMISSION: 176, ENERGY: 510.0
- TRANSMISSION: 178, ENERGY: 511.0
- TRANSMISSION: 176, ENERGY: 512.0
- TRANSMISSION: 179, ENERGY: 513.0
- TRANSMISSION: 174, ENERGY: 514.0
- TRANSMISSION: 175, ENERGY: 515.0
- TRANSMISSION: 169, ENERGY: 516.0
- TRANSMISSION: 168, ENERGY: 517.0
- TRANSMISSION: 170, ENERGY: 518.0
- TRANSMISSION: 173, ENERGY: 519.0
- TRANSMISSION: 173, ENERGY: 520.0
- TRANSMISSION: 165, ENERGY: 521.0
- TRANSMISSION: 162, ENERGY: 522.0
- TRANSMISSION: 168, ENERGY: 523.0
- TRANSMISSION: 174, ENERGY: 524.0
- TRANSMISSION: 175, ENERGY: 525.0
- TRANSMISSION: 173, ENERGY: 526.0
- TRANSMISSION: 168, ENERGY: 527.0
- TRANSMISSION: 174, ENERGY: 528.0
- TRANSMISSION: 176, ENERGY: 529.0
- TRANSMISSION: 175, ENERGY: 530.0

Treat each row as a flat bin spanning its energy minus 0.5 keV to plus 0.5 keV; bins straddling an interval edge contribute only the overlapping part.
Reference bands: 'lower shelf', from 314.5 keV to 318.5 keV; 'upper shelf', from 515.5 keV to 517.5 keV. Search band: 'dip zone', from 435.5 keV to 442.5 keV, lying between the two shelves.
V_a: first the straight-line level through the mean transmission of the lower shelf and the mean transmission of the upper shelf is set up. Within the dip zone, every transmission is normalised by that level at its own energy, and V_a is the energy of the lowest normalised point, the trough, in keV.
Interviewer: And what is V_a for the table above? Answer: 436.0 keV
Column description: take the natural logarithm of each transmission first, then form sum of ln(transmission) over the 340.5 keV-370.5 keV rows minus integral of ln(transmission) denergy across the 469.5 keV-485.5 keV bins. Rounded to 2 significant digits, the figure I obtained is 71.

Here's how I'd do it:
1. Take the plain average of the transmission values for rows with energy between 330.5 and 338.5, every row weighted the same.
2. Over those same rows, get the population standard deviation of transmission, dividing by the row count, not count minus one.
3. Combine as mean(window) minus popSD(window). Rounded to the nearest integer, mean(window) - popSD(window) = 163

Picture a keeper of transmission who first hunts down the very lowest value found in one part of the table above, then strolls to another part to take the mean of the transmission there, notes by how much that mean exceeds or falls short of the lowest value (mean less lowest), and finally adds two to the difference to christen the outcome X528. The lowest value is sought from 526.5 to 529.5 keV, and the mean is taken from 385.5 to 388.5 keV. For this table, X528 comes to 25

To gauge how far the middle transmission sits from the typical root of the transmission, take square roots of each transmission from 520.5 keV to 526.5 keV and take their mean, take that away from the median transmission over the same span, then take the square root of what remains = 12.5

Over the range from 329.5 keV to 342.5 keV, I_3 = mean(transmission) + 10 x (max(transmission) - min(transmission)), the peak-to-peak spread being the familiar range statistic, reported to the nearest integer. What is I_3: 308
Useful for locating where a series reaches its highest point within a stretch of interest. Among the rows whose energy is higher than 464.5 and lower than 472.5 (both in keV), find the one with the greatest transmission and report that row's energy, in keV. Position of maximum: 472.0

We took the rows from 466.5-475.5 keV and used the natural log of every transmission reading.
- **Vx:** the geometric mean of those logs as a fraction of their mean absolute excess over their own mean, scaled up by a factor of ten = 2527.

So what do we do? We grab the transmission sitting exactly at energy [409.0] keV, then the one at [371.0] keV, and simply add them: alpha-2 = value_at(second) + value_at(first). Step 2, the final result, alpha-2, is 359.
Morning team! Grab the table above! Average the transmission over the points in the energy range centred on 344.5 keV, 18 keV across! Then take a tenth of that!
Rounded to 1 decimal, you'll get 16.5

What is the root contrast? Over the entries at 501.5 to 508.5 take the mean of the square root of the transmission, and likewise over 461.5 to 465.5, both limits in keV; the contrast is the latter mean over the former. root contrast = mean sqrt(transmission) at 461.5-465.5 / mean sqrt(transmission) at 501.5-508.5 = 0.967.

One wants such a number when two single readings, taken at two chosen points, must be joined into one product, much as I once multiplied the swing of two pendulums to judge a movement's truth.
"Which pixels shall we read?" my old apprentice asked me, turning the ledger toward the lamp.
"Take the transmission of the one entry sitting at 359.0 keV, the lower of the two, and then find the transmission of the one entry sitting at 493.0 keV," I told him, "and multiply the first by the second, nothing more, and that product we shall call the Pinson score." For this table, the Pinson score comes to 29232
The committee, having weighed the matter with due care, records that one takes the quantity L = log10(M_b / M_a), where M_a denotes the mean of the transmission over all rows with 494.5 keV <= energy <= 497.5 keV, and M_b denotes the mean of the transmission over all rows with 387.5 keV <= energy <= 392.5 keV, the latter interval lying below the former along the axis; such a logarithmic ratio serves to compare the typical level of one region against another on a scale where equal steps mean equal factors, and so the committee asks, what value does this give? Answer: 0.05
